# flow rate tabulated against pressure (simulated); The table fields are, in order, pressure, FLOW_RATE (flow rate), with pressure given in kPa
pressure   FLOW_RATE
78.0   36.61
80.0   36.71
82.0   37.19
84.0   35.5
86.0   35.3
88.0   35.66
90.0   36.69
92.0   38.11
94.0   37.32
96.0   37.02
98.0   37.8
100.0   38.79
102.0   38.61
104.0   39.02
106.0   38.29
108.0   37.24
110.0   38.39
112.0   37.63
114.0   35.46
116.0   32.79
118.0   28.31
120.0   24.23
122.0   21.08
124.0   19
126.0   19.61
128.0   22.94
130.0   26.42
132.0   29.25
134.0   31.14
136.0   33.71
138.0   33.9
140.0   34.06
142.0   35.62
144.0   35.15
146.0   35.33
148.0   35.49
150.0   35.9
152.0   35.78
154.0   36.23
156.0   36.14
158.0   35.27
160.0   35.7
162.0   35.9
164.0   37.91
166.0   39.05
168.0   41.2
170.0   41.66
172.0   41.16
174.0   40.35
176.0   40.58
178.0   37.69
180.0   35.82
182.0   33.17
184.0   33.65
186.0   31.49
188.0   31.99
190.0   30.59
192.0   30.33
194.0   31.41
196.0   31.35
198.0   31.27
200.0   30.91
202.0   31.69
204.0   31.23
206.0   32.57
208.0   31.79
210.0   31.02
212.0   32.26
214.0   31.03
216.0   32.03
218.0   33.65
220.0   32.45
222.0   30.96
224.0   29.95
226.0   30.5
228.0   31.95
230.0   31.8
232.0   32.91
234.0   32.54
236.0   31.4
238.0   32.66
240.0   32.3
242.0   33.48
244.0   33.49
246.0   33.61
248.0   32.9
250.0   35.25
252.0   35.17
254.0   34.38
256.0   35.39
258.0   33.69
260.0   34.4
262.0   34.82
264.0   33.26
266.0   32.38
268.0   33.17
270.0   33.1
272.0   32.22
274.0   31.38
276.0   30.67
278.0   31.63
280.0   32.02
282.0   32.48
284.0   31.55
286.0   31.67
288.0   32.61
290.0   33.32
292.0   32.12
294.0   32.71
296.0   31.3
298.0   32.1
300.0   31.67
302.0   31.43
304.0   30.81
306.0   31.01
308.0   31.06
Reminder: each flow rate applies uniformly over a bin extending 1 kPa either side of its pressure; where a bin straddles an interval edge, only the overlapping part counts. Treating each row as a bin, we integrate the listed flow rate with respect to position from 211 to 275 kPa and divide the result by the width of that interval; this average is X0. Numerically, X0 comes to 32.8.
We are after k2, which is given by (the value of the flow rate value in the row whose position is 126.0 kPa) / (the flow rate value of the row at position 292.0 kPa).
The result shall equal 0.61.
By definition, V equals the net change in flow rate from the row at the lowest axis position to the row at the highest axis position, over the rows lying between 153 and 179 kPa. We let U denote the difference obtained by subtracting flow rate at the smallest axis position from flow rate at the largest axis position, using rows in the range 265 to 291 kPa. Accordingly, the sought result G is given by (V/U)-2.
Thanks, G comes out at -0.4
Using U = 1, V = 1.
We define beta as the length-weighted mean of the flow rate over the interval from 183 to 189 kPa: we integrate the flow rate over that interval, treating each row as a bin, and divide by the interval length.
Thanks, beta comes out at 32.4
